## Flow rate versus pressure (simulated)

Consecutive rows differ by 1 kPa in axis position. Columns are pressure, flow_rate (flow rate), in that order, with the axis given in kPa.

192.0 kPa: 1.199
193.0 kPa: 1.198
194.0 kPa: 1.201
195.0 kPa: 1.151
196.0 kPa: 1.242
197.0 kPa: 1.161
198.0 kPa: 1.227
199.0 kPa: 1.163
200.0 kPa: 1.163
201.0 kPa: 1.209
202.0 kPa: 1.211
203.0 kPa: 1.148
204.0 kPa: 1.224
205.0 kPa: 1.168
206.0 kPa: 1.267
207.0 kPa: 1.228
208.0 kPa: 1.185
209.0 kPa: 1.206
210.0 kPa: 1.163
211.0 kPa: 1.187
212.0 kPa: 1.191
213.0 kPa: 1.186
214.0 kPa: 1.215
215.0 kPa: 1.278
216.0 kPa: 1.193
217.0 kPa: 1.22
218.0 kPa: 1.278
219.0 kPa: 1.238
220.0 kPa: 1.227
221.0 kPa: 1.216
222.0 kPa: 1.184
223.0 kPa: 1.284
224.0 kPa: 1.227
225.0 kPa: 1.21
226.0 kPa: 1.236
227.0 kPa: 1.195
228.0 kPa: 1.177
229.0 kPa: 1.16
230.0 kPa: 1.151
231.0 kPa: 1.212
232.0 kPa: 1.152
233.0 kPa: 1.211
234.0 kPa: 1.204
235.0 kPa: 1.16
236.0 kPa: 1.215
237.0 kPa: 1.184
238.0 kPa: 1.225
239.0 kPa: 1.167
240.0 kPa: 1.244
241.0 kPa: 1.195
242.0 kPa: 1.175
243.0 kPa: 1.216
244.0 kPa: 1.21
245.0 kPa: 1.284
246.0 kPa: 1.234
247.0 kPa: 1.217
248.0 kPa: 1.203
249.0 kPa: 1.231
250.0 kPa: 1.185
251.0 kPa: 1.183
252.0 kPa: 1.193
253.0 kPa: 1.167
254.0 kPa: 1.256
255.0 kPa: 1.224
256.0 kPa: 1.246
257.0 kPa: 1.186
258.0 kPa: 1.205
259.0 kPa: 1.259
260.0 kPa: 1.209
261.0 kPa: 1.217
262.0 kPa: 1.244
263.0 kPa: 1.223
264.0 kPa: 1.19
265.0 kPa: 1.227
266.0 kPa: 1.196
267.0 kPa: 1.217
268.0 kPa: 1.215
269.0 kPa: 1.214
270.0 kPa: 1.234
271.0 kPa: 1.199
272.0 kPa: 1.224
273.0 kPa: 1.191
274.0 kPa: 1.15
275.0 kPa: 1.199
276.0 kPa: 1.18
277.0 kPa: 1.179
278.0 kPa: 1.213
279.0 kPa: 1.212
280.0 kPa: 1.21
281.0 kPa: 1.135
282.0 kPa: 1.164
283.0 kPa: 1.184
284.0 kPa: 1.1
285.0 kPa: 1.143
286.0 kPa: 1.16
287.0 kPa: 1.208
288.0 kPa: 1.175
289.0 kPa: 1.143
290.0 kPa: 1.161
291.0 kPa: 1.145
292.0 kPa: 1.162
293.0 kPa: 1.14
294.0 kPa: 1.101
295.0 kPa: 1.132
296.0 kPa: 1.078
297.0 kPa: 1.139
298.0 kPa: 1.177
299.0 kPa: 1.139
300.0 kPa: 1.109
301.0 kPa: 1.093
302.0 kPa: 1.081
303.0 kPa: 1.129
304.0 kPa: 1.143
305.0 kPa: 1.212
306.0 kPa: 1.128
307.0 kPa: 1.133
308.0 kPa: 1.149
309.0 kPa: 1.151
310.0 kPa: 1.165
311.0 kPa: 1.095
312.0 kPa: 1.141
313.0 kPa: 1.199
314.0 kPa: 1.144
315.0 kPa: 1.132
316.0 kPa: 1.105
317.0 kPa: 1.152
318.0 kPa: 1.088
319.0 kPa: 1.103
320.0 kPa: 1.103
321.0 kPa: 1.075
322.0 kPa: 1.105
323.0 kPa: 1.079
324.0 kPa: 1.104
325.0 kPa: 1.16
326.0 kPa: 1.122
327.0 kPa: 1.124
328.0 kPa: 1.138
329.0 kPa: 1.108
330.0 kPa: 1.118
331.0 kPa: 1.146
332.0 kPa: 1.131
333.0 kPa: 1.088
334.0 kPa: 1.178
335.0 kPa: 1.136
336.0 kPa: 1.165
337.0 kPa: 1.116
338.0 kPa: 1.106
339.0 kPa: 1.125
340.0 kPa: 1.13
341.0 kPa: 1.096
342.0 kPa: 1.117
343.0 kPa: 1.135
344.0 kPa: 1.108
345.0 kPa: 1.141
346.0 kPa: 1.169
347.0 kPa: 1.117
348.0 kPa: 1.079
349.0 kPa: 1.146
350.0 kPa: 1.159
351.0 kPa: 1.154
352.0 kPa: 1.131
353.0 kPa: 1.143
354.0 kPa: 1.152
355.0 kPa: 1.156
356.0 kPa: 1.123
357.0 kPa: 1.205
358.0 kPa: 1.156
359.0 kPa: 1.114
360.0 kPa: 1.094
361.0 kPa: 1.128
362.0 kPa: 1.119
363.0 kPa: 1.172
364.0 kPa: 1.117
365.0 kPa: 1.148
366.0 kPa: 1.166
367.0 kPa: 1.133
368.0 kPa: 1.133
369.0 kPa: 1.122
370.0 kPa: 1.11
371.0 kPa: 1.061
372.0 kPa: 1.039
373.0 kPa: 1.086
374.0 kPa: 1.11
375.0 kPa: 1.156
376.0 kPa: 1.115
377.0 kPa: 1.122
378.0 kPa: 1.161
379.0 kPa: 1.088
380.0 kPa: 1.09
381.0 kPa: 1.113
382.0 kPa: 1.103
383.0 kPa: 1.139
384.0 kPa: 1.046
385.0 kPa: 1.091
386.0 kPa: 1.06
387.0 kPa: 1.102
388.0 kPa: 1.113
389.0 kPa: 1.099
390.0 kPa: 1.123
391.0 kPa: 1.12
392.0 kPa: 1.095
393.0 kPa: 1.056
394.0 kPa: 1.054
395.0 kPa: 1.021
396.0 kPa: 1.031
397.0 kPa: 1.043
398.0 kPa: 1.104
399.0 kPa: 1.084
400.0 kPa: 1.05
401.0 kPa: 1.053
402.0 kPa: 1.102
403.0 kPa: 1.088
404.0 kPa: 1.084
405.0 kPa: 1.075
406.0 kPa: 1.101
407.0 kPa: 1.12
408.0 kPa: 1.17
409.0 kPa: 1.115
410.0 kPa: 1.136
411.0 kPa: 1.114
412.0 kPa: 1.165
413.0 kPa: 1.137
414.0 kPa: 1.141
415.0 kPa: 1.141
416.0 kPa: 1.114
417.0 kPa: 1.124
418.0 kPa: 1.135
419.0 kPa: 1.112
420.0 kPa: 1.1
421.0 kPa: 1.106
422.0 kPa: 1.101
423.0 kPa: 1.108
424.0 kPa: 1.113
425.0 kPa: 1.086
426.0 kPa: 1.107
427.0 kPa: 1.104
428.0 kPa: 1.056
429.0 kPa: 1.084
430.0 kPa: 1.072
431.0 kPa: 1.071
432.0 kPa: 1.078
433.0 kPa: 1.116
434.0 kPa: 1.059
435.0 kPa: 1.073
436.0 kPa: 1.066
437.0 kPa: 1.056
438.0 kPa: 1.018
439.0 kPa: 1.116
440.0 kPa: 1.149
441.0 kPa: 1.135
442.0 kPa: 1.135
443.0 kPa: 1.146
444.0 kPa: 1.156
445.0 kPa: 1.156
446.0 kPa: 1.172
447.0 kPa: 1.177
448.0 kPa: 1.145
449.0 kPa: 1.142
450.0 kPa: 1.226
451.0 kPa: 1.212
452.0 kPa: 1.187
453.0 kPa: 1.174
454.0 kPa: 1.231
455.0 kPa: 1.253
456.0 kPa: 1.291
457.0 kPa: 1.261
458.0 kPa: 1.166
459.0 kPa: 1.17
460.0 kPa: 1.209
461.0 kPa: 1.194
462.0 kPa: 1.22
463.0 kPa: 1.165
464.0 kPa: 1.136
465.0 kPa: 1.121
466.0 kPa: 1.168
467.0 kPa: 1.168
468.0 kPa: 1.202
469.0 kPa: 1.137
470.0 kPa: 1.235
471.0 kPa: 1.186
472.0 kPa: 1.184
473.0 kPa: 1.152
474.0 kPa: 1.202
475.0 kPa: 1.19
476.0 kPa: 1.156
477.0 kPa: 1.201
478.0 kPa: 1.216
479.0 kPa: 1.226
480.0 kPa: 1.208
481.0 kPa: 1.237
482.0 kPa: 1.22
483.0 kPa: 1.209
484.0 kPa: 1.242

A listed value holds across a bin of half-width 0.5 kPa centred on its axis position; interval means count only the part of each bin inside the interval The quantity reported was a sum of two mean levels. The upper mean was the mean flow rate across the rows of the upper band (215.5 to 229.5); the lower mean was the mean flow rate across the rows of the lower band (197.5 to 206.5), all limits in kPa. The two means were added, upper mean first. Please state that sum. 2.42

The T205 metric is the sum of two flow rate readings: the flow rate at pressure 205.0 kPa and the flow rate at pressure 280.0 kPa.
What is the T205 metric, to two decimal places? 2.38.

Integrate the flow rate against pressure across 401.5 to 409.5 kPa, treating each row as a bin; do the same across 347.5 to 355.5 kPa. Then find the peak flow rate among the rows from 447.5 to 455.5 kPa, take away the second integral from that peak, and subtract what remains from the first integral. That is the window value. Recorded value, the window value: 16.7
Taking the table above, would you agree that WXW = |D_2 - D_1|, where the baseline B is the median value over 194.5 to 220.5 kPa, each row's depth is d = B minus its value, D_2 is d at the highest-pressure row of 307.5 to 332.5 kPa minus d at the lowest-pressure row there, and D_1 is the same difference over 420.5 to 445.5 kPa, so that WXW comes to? 0.068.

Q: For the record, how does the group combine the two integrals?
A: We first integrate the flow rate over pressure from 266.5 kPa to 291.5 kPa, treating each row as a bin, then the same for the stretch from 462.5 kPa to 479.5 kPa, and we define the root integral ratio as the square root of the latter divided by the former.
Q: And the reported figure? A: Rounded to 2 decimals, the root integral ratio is 0.82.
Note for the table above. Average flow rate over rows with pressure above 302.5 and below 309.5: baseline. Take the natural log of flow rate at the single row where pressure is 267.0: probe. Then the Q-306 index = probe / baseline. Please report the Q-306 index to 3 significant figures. 0.171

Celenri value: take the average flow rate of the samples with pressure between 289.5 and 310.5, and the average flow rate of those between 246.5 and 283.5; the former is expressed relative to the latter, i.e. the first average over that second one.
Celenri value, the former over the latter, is 0.943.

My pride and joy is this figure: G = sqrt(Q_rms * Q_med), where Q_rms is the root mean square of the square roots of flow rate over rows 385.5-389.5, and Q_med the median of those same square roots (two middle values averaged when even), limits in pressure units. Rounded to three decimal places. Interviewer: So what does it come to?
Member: 1.047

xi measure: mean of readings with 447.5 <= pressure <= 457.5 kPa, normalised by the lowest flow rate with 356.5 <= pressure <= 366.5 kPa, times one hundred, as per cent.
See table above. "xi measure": 110.8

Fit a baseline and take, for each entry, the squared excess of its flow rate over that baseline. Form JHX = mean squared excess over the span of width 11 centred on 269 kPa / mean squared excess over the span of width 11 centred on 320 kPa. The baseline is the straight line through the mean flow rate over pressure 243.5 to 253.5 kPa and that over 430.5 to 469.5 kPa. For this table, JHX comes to 0.1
